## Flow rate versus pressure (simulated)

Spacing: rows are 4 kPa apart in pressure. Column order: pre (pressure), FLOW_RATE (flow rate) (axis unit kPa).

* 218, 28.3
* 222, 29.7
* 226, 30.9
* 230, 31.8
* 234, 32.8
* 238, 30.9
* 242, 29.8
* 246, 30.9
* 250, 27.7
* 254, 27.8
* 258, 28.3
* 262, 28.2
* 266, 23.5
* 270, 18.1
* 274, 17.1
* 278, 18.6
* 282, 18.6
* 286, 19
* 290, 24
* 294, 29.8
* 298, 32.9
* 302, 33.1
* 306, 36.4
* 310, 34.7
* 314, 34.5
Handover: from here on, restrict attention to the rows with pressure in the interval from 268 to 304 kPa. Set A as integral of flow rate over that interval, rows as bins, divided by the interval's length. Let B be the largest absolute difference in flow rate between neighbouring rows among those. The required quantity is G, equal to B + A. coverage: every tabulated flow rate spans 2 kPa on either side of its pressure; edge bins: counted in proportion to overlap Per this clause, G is 29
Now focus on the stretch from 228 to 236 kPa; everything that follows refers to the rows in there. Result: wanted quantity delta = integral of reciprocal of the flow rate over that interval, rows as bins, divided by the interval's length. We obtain 0.031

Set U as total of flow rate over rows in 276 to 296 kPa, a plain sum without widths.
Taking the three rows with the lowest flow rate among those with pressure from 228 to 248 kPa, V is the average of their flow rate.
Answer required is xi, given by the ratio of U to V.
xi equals 3.6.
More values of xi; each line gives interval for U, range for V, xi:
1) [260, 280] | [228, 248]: 3.5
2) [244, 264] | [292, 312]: 4.5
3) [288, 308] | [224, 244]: 5.1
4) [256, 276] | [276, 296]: 6.1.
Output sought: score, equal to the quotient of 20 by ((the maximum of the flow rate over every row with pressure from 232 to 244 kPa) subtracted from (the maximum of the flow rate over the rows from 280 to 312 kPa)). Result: 6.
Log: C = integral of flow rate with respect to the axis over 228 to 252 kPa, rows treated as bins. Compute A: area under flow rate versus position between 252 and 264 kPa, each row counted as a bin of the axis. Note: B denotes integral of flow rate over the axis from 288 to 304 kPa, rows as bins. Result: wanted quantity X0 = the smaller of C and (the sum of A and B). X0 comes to 736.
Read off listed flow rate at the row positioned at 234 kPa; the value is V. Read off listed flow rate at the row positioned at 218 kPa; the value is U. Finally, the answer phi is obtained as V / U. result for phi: 1.16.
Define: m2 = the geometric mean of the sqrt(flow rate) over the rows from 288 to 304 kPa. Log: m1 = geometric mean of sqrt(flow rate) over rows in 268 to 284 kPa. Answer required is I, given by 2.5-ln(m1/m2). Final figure 2.75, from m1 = 4.25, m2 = 5.45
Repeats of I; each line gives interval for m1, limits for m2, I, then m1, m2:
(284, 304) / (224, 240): 2.58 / 5.21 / 5.62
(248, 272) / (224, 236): 2.61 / 5.03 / 5.64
